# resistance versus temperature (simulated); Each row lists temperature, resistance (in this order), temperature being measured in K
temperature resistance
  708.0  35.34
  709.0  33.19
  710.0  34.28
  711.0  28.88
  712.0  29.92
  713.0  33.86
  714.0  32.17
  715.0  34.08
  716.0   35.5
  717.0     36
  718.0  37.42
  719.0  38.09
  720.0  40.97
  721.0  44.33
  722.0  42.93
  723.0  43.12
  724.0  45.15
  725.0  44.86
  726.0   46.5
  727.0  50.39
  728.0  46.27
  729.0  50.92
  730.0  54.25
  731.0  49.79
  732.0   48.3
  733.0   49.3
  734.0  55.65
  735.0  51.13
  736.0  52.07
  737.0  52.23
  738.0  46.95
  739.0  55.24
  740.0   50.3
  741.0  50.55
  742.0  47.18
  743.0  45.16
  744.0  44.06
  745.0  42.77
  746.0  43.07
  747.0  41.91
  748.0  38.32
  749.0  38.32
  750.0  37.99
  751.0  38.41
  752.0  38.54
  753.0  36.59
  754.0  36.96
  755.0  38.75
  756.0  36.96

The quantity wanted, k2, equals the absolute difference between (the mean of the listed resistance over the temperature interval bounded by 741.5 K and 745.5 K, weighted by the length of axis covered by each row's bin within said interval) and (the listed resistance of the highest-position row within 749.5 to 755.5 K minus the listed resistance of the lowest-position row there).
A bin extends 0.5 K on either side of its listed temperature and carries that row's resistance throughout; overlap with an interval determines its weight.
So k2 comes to 44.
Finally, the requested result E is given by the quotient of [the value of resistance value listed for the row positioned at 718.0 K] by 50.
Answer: 0.75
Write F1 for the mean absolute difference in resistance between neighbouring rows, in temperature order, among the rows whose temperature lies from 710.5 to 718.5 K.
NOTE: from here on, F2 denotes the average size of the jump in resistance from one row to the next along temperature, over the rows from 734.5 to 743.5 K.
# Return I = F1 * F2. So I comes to 5.4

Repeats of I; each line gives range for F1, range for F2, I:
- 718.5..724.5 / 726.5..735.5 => 7.4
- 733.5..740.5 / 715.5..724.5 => 6.3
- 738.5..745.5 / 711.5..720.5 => 3.9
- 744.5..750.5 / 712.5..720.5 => 1.6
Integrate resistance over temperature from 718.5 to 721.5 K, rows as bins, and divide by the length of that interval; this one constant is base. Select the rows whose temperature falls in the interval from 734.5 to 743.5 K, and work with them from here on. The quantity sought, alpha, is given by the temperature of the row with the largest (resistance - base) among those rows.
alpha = 739.0 K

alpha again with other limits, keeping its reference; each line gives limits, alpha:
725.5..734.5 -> 734.0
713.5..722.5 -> 721.0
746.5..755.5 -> 747.0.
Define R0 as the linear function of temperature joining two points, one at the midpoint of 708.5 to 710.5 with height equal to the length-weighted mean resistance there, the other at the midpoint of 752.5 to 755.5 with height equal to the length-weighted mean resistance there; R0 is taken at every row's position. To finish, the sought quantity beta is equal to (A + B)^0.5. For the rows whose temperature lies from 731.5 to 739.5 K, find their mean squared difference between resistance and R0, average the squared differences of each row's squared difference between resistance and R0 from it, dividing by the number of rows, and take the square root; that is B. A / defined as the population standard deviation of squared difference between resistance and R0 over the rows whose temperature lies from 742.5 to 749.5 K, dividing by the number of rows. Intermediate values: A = 25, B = 89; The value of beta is 10.7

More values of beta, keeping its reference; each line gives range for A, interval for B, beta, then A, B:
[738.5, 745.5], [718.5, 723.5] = 11.6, 106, 27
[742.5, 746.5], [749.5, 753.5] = 3.9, 15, 0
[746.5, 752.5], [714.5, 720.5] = 4.8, 9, 14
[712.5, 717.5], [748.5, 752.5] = 1.4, 1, 0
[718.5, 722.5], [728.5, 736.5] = 10.3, 30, 76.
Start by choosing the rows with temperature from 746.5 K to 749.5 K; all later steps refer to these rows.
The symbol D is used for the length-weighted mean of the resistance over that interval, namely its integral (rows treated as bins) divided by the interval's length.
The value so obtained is 40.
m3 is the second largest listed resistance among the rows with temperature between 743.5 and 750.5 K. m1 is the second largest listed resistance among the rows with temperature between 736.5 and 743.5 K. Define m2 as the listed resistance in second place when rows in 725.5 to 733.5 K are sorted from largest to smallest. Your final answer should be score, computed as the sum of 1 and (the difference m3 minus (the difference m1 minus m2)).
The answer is 43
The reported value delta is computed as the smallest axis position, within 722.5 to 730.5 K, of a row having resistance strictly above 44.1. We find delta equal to 724.0 K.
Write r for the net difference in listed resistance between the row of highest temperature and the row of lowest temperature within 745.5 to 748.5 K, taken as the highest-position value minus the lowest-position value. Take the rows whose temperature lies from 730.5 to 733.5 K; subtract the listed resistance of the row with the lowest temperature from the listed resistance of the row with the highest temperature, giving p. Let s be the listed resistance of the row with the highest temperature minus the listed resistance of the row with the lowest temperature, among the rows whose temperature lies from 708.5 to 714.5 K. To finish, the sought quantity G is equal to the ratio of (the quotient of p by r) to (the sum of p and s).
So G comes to -0.07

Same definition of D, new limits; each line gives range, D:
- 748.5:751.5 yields 38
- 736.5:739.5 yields 51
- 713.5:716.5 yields 34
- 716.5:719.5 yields 37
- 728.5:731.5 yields 52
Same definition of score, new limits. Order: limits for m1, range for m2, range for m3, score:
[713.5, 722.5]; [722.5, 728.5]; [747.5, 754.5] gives 43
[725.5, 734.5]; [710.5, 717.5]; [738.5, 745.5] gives 33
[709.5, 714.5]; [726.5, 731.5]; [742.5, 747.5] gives 62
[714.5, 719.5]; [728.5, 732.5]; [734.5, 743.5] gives 67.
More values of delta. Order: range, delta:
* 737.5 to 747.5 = 738.0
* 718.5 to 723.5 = 721.0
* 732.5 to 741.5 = 733.0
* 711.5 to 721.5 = 721.0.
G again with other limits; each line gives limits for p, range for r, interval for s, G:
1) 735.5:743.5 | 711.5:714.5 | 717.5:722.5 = 2.19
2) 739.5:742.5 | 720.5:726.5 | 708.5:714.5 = 0.35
